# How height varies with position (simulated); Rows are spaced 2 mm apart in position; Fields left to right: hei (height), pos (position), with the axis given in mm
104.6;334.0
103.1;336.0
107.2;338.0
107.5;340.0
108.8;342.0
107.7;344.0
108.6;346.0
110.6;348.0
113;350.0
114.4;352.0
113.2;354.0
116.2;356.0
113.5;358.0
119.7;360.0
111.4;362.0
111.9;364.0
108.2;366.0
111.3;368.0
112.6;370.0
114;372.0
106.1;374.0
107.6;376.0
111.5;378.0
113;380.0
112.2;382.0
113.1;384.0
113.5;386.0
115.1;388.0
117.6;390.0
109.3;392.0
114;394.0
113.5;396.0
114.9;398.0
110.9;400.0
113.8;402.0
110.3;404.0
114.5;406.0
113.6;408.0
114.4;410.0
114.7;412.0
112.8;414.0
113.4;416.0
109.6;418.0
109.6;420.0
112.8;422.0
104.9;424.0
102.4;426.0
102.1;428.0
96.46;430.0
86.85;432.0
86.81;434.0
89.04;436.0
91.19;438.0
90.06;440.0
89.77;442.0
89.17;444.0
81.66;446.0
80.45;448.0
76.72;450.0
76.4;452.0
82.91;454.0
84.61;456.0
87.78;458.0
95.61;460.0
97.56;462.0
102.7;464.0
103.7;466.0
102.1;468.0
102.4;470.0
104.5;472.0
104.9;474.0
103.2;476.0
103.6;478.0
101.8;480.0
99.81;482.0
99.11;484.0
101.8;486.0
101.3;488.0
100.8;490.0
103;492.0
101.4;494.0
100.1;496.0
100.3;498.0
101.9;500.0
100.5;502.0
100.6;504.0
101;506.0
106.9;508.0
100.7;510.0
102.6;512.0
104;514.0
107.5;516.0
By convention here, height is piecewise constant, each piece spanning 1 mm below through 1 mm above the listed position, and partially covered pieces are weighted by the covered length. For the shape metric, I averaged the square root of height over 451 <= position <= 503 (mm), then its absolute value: 9.9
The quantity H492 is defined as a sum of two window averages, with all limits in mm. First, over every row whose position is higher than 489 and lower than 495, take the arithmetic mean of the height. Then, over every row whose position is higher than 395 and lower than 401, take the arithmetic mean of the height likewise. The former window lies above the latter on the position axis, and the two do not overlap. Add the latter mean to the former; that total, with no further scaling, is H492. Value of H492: 215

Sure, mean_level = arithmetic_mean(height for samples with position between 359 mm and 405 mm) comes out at 112.4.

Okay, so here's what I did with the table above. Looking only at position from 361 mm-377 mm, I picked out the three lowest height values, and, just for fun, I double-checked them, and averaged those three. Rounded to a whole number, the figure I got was 107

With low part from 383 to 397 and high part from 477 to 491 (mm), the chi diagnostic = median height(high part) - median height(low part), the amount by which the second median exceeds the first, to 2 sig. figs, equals -12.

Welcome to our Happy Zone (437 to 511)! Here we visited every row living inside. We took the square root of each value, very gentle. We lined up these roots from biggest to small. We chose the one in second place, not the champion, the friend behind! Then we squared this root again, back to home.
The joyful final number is 105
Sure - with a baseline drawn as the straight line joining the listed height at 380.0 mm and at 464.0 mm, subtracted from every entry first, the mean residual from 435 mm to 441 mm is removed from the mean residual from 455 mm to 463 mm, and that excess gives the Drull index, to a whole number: 4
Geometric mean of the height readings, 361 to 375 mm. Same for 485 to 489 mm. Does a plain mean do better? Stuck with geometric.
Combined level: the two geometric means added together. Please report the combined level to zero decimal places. 212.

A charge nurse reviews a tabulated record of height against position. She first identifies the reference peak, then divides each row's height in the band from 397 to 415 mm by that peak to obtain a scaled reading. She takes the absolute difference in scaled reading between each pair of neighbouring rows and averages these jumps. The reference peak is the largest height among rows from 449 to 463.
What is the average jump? 0.024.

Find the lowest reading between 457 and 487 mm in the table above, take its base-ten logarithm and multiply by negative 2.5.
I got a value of -4.9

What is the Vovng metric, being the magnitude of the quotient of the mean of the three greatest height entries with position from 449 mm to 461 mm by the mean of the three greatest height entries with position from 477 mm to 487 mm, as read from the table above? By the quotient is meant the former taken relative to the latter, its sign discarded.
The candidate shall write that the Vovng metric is 0.87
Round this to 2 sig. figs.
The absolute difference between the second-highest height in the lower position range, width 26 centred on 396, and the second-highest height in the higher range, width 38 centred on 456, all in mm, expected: 11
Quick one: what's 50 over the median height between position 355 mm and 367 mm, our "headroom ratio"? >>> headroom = 0.444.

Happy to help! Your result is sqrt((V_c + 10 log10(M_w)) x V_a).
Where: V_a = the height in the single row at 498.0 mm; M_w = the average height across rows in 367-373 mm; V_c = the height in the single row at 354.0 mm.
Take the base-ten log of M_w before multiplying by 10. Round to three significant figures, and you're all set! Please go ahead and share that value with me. 116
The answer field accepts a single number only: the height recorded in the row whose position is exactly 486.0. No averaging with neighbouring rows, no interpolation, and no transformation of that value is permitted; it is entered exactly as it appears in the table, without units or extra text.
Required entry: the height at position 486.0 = 101.8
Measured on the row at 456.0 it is 84.61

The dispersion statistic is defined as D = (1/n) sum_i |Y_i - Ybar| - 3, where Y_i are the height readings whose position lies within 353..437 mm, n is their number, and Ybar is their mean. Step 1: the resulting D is 2.2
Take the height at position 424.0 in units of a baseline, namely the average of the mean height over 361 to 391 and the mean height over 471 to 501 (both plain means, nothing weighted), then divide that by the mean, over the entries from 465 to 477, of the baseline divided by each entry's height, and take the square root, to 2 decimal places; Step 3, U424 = 0.97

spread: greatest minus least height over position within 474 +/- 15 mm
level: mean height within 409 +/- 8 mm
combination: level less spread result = 104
